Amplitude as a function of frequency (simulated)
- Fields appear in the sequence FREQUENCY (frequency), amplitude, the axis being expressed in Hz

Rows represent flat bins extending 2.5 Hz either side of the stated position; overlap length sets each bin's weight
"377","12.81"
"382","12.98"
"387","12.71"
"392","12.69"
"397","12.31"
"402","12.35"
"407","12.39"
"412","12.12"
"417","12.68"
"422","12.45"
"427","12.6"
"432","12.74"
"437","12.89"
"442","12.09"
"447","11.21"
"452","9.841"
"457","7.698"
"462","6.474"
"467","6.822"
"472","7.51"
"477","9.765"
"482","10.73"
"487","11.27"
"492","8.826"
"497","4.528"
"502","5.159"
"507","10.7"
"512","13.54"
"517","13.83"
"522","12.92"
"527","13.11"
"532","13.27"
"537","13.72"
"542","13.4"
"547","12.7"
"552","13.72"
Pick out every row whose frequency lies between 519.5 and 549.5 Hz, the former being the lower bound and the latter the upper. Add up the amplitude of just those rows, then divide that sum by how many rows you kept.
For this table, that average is 13.2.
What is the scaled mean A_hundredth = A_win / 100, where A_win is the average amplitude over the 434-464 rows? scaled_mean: 0.10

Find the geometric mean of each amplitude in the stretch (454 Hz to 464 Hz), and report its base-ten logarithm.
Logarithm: 0.85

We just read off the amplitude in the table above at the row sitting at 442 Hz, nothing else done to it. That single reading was 12.09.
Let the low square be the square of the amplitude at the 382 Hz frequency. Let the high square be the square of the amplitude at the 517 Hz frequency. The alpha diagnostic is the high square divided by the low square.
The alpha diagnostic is 1.135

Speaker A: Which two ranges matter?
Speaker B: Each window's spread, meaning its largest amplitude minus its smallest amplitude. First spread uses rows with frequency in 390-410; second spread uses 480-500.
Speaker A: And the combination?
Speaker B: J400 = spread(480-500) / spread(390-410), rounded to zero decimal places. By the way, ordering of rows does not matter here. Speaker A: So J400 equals 18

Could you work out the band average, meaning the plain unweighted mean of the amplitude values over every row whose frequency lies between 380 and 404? 12.6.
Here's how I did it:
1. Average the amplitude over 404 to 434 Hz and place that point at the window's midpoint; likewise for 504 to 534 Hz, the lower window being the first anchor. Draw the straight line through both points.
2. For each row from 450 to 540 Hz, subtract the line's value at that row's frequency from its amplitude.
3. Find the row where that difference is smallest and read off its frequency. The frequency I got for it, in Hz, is 497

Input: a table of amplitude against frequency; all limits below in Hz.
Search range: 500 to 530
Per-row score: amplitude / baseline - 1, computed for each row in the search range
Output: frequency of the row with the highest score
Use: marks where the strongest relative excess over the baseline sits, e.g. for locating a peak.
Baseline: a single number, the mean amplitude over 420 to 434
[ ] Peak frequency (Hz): 517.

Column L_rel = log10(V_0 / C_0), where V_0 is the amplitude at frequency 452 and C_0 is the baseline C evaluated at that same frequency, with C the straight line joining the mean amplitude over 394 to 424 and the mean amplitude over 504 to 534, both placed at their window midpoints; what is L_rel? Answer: -0.1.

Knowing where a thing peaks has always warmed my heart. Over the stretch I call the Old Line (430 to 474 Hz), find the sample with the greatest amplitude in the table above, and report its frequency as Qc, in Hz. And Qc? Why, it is 437 Hz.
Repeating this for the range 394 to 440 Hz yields 437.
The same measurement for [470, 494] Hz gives 487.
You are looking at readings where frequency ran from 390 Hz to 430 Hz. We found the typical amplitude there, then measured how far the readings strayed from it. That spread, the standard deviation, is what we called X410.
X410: 0.2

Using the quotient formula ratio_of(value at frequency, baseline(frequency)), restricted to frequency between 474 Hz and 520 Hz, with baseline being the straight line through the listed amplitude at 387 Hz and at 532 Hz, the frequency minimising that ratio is 497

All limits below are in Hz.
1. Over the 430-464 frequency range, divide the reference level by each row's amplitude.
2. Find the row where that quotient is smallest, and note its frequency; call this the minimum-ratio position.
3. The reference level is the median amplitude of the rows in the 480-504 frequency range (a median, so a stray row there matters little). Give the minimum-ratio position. 437 Hz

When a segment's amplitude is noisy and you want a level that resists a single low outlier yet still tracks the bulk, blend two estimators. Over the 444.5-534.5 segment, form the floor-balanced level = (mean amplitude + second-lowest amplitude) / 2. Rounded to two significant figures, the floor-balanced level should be 7.5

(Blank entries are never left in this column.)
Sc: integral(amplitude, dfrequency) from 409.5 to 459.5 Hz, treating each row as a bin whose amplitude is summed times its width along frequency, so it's 582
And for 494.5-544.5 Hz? 571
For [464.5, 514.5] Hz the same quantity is 444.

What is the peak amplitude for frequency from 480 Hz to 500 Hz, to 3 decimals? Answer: 11.270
